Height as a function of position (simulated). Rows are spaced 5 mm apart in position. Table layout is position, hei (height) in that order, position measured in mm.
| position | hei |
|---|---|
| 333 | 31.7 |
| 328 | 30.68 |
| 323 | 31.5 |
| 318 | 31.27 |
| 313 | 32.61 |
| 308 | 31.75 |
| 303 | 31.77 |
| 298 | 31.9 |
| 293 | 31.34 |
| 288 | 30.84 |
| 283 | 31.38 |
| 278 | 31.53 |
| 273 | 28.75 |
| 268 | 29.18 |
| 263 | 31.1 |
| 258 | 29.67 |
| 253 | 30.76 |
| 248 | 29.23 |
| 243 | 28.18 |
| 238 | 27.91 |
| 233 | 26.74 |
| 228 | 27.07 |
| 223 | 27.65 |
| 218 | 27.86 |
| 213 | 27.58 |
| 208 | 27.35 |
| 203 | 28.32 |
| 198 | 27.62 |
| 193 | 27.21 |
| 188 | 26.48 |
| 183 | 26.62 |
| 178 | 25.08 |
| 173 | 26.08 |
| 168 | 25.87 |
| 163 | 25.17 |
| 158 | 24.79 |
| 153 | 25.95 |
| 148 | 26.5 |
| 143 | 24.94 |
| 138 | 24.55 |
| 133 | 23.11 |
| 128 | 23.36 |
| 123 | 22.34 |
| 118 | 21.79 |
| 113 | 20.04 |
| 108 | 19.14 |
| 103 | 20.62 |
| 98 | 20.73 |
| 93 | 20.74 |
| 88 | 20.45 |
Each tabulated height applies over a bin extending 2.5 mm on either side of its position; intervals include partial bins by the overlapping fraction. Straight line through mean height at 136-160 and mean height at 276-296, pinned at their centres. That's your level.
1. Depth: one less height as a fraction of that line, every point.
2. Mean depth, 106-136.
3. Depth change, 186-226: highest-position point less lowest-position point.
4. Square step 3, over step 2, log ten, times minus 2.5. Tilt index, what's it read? 7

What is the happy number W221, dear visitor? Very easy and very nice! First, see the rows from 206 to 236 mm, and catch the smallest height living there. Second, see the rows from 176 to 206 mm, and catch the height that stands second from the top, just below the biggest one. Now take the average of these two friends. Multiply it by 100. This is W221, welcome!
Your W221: 2718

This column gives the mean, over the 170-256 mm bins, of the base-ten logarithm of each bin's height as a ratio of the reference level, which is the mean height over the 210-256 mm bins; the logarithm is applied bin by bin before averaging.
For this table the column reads -0.01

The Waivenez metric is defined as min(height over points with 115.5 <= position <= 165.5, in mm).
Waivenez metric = 21.79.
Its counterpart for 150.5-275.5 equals 24.79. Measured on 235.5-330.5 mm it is 27.91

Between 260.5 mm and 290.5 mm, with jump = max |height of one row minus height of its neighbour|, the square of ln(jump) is 1.0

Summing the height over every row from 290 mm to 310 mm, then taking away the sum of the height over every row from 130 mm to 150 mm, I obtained 28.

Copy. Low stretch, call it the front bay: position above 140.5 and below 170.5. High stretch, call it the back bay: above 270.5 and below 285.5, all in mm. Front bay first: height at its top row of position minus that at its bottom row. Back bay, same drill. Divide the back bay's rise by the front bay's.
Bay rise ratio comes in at 2.8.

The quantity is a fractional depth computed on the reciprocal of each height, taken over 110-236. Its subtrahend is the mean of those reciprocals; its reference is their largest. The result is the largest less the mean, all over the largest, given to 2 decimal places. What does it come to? 0.21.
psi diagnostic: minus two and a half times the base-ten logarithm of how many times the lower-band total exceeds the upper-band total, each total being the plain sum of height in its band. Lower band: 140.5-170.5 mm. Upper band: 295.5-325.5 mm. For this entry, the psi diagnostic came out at 0.24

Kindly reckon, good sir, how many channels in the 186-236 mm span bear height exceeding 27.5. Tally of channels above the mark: 5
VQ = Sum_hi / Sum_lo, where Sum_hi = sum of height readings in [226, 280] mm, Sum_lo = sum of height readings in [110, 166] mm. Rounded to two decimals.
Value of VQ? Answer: 1.22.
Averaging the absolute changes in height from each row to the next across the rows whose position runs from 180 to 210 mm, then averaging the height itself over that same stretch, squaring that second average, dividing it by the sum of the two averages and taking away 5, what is 21.7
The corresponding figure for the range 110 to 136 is 16.3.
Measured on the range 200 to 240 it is 22.0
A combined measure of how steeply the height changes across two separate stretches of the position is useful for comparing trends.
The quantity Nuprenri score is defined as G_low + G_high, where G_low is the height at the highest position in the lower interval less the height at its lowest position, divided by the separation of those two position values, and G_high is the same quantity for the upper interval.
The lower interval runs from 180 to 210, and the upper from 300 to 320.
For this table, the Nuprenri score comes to 0.00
